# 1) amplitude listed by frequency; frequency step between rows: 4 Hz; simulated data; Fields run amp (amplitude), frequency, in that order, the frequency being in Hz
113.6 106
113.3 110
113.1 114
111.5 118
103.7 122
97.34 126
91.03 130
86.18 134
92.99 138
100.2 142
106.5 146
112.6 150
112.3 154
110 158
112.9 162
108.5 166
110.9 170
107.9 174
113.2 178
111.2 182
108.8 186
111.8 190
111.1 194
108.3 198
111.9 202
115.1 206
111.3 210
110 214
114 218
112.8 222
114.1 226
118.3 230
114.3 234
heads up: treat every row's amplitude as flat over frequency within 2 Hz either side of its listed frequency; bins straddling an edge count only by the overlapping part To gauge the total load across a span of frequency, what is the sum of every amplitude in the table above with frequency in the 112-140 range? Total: 696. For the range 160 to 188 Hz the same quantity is 773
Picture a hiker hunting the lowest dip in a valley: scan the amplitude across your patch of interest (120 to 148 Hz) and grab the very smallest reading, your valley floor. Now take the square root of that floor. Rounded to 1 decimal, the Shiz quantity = 9.3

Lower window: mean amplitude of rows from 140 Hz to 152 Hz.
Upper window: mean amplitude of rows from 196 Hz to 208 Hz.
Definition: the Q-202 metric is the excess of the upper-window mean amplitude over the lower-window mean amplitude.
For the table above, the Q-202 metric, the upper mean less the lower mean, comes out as 5.3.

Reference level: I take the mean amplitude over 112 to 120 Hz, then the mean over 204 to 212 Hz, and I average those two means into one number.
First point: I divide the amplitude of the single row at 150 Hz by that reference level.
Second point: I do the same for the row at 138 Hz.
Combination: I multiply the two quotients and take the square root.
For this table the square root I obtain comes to 0.908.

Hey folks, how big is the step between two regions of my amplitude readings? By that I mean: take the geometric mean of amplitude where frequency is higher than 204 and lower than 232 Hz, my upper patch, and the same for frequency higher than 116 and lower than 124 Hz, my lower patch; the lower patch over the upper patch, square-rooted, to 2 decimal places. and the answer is 0.97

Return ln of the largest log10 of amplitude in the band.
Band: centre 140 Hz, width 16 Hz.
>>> 0.707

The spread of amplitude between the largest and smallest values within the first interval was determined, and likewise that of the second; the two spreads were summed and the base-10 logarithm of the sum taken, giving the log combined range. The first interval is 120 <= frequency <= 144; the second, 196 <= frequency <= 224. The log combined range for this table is 1.39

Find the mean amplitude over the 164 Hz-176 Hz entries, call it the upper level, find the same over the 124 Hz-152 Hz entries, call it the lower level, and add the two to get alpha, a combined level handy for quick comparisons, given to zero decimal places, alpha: 207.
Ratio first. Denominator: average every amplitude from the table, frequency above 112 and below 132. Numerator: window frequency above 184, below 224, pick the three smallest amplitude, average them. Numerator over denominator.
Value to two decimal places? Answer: 1.06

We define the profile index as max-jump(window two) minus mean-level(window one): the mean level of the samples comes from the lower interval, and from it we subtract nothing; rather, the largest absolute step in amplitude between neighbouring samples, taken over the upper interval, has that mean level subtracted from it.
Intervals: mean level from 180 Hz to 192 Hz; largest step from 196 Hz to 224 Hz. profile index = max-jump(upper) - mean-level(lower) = -107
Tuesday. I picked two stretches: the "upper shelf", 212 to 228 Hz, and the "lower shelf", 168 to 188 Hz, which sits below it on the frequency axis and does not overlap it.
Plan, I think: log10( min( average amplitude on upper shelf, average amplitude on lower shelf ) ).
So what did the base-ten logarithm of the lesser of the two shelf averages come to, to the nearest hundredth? 2.04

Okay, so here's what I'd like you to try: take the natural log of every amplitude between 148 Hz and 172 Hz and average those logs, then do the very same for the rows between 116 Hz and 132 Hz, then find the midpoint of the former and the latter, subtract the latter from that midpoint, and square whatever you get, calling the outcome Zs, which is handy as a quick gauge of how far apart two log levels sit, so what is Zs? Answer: 0.0025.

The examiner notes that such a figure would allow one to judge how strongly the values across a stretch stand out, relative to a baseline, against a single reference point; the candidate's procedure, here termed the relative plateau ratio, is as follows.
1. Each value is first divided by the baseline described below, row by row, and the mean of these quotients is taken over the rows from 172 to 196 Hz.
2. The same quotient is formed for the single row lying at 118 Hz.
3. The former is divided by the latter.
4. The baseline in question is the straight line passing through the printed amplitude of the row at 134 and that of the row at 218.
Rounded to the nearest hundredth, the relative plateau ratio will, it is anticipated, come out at 0.78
